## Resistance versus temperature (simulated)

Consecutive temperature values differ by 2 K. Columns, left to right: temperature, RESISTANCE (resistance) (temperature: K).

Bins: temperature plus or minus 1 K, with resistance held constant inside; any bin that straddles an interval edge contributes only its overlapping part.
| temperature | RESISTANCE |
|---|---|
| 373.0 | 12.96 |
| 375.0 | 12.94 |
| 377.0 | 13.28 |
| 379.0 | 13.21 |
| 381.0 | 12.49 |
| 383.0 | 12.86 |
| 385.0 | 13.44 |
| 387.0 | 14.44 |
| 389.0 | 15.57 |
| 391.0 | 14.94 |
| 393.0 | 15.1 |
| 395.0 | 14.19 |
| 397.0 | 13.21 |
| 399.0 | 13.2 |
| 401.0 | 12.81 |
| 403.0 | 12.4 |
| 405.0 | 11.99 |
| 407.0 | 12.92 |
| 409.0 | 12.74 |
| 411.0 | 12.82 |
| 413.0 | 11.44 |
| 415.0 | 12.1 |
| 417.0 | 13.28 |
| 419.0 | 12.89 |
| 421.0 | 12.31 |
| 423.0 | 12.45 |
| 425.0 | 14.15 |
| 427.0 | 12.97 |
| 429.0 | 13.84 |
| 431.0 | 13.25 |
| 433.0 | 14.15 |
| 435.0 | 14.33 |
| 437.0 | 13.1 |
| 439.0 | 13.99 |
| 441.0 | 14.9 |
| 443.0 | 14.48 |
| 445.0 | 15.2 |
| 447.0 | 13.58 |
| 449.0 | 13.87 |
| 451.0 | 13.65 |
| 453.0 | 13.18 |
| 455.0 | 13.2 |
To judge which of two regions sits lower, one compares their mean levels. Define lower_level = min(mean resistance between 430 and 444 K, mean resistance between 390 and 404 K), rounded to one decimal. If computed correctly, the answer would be 13.7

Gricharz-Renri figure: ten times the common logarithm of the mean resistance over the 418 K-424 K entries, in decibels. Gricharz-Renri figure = 11.0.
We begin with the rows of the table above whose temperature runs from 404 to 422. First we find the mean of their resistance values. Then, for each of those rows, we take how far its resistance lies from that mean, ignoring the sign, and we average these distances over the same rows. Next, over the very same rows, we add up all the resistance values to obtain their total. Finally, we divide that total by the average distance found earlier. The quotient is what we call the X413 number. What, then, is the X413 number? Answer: 235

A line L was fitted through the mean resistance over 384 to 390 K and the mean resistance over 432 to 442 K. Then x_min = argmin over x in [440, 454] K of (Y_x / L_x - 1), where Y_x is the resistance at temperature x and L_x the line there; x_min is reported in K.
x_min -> 453.0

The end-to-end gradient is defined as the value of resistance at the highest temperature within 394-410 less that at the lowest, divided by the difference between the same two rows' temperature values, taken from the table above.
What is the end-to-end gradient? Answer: -0.104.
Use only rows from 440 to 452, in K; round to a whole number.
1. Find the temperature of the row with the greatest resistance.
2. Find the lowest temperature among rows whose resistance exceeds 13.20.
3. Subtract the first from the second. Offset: -4 K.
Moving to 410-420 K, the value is 0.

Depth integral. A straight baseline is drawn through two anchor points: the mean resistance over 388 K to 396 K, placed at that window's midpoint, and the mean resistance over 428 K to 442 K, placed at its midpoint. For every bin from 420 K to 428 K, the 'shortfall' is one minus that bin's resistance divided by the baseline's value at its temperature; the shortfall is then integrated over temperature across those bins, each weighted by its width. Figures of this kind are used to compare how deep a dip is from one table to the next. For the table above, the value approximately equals 0.69 K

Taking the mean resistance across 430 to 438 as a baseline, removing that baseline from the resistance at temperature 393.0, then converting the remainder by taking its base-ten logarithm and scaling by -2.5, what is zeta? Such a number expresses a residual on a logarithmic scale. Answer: -0.4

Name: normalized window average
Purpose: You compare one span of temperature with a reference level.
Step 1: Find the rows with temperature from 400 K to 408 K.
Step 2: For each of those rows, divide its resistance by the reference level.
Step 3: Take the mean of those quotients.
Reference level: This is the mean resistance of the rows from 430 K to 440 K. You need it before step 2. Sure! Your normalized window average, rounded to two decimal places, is 0.91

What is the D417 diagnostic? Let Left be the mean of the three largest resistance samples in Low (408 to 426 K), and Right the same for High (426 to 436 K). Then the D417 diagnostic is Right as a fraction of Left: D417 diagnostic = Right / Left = 1.05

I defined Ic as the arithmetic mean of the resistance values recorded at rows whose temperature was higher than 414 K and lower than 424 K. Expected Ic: 12.6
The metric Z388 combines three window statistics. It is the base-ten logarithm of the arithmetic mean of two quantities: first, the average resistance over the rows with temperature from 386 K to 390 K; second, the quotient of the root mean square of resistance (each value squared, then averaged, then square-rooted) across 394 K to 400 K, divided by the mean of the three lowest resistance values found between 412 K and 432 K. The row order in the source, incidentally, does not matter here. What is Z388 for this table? 0.907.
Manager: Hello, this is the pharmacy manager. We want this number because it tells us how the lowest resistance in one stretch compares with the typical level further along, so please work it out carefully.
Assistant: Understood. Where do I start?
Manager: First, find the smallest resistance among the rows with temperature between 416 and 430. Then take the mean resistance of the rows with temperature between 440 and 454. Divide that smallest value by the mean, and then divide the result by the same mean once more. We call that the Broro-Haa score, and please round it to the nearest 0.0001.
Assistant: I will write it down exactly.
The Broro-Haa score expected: 0.0617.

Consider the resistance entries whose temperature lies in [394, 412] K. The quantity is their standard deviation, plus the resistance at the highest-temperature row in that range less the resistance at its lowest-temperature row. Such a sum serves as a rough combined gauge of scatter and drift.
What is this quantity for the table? -0.8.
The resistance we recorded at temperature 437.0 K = 13.1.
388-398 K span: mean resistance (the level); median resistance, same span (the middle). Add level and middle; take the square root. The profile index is 5.44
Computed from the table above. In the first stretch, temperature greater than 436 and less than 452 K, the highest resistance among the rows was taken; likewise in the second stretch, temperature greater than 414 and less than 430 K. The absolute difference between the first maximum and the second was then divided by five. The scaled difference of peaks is 0.21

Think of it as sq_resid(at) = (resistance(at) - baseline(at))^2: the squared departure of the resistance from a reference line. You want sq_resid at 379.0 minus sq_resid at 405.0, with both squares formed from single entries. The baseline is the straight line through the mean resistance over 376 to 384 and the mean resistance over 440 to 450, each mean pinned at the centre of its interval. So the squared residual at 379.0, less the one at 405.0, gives -2.3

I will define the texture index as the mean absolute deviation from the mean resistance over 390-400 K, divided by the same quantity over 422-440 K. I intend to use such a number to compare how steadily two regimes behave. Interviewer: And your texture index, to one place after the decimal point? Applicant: 1.3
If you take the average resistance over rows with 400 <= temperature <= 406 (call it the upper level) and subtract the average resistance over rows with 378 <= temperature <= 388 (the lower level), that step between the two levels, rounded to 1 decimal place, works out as -0.9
